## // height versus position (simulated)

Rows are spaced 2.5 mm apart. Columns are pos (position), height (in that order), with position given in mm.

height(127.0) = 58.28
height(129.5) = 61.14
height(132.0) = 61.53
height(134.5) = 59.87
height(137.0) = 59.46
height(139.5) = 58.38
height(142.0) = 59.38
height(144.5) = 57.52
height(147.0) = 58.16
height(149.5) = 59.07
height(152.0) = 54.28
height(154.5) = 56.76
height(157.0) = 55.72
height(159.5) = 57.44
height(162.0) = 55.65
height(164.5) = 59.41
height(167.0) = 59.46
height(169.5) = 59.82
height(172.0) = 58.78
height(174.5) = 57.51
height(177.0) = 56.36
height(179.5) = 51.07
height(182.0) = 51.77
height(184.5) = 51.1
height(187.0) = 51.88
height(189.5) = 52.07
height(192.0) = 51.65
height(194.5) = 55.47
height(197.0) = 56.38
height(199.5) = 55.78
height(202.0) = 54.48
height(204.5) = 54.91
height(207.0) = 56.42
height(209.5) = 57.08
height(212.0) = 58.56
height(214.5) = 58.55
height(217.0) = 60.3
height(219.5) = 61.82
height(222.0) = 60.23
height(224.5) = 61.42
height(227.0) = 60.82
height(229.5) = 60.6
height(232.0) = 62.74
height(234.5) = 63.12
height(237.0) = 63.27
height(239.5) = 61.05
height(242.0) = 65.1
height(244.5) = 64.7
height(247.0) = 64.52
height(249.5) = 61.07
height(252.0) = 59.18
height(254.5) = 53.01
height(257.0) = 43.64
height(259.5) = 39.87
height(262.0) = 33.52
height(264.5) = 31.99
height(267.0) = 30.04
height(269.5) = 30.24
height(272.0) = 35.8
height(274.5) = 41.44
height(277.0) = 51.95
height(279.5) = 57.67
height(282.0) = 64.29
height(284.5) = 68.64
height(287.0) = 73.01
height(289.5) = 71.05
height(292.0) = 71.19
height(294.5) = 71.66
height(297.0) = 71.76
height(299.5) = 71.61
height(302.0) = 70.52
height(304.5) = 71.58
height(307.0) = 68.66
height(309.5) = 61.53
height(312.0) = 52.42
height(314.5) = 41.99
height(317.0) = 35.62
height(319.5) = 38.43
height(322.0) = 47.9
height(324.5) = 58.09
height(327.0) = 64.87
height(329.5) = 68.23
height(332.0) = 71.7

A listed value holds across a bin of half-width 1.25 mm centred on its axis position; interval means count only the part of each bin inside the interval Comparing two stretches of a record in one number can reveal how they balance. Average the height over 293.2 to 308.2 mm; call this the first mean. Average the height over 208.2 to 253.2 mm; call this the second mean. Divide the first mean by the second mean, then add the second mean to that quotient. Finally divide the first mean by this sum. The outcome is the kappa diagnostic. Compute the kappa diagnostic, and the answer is 1.14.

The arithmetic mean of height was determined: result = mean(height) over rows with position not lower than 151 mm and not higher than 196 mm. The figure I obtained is 55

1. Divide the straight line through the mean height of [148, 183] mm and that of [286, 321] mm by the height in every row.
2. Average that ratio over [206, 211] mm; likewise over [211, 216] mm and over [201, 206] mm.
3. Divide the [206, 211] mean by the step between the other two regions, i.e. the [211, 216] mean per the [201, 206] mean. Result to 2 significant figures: 1.1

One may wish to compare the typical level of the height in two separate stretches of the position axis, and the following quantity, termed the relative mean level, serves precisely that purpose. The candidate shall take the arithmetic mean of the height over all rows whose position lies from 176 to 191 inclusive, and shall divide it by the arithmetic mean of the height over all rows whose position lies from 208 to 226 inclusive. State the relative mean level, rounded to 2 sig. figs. 0.88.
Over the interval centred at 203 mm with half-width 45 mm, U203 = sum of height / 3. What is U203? 697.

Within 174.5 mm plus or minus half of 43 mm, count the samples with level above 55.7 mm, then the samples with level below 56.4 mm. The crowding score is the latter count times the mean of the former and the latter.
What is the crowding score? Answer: 95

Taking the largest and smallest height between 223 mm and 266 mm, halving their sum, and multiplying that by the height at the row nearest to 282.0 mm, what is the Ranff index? 3121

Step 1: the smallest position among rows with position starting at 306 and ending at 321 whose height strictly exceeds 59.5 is 307.0 mm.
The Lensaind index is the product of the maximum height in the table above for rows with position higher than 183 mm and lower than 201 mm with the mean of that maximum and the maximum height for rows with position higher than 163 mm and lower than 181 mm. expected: 3276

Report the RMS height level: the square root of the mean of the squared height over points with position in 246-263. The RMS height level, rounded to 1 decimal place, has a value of 51.9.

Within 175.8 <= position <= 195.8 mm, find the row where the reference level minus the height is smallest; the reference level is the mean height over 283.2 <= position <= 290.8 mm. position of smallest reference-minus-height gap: 177.0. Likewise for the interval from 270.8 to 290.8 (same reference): 287.0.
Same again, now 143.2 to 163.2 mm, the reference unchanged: 149.5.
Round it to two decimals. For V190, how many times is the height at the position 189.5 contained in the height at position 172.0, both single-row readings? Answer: 1.13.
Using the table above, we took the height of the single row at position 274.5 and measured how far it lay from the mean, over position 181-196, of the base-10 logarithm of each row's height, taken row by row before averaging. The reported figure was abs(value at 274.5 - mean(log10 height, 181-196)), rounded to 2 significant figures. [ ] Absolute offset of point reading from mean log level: 40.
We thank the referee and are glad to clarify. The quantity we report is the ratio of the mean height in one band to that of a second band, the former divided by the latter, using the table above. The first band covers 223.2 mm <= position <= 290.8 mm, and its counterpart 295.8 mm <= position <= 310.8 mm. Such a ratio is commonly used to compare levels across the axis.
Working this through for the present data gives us 0.79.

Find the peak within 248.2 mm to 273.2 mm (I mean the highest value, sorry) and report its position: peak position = 249.5 mm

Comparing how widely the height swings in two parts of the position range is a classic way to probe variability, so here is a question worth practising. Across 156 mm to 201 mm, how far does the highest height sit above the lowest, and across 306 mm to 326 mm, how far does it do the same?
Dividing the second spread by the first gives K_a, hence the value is 3.8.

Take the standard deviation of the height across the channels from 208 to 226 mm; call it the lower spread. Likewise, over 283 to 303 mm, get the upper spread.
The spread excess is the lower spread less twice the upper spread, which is -0.8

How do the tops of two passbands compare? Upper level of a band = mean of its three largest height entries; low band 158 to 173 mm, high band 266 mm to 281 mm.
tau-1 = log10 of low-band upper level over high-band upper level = 0.073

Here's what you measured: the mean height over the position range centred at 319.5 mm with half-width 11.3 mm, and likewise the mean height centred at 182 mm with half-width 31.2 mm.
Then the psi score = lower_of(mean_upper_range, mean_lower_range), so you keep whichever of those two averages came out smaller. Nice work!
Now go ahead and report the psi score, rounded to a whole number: 52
